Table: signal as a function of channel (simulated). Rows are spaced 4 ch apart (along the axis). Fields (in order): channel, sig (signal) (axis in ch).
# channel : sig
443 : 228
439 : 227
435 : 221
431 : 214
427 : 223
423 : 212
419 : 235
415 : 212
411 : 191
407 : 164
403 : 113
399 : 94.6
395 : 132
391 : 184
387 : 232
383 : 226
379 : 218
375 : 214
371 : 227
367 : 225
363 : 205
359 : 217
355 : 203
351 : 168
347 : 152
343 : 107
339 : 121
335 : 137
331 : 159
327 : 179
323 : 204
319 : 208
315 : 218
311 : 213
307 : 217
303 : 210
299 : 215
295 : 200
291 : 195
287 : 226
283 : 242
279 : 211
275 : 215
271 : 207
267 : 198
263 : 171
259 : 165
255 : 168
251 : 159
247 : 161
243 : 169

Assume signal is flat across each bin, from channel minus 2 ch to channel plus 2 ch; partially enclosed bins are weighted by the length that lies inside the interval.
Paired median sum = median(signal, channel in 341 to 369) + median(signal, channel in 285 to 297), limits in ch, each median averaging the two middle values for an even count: 403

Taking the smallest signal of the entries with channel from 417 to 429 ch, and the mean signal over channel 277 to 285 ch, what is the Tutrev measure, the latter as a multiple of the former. 1.1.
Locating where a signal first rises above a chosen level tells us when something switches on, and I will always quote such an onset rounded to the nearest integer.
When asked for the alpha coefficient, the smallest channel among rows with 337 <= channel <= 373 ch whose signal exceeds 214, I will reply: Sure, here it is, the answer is 359 ch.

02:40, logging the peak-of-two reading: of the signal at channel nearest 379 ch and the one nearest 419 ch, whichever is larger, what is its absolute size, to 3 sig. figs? 235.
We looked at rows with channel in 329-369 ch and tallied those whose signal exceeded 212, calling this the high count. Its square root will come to 1.4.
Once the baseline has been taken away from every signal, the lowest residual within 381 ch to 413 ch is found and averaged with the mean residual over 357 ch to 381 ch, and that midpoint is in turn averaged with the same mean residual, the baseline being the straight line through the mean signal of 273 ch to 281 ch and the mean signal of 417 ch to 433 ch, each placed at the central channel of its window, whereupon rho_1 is -31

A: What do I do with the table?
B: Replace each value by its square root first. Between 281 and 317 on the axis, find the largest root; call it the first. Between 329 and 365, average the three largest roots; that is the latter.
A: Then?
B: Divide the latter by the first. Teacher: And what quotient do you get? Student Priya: 0.93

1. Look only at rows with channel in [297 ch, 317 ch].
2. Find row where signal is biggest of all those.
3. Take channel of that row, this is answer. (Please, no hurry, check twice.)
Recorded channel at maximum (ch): 315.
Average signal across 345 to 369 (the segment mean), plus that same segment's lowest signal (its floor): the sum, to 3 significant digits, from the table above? 347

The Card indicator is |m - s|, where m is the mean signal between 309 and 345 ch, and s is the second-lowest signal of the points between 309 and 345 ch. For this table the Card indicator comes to 51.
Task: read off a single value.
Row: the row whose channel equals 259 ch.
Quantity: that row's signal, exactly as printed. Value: 165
